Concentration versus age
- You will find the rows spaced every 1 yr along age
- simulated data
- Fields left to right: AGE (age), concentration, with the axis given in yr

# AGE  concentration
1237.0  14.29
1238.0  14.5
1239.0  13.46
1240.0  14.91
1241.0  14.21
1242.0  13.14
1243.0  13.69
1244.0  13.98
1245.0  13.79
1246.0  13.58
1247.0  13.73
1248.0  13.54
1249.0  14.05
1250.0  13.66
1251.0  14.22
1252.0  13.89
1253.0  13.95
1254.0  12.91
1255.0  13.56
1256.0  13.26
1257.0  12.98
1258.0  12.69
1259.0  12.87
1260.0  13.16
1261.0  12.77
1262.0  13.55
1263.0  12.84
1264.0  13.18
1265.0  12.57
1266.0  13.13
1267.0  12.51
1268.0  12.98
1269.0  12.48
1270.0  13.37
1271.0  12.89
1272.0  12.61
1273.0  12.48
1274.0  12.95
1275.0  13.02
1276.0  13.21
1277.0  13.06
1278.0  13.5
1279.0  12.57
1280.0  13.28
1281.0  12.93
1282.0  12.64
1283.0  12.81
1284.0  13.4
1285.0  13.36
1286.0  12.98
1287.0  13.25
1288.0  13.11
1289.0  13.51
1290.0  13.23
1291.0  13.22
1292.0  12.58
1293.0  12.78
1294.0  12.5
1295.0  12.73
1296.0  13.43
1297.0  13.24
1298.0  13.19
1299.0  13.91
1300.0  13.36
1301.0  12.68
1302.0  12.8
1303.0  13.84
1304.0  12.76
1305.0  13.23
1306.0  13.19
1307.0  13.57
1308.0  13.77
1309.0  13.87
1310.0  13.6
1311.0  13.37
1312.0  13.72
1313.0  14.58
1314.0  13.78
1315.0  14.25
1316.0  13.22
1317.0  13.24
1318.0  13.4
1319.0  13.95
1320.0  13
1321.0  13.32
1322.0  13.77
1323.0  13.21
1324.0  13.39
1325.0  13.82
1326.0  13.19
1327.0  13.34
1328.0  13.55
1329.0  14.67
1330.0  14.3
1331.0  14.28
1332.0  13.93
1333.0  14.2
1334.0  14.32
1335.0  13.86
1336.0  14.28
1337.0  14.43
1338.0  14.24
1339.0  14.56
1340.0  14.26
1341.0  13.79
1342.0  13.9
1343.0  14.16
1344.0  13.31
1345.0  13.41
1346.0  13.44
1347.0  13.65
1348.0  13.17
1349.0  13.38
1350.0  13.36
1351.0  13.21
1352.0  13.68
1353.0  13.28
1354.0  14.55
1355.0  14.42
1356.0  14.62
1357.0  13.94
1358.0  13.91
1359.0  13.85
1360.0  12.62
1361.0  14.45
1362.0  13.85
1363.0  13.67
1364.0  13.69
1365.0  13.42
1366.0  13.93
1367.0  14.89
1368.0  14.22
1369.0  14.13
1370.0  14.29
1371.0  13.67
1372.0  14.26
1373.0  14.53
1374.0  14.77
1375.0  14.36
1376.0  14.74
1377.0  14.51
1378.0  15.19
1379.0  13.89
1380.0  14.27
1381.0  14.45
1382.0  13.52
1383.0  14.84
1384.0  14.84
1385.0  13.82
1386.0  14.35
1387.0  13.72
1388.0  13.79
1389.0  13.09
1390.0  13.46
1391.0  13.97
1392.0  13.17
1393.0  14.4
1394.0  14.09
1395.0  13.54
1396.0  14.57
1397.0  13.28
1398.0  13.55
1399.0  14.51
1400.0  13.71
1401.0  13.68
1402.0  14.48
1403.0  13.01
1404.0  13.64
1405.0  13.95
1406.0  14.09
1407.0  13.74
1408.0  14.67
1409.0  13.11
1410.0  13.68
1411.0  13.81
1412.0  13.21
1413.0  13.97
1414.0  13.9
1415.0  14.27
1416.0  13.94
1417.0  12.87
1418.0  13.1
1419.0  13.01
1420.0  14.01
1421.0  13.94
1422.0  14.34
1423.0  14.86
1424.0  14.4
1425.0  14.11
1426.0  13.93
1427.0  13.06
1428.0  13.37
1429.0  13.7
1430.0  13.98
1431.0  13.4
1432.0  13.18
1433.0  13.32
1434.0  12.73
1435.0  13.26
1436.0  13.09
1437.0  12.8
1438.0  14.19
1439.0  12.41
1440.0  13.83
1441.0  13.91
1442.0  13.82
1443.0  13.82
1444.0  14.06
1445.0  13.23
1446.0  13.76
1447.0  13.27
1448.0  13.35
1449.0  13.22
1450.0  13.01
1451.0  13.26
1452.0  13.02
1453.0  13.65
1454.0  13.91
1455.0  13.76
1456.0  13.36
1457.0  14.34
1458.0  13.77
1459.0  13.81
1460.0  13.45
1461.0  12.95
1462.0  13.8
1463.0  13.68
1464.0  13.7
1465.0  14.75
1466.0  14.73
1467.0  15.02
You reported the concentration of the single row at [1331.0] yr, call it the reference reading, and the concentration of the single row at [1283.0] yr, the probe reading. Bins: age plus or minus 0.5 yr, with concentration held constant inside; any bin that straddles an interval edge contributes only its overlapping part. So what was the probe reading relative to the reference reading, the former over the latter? 0.90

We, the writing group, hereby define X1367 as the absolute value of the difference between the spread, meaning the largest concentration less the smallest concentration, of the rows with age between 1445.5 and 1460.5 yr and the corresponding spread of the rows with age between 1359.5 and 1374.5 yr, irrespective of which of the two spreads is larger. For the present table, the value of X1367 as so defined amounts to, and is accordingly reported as 0.94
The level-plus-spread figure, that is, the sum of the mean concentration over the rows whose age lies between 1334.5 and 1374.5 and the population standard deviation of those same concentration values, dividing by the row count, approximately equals 14.4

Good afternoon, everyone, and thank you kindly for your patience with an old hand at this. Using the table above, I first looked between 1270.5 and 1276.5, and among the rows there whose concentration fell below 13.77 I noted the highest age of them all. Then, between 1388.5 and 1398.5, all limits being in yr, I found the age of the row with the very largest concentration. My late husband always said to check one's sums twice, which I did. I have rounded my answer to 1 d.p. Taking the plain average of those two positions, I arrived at 1336.0 yr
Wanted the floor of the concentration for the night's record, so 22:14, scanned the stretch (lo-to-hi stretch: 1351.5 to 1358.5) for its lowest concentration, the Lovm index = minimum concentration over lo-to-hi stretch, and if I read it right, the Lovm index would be 13.28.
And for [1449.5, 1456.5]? 13.01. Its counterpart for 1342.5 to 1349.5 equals 13.17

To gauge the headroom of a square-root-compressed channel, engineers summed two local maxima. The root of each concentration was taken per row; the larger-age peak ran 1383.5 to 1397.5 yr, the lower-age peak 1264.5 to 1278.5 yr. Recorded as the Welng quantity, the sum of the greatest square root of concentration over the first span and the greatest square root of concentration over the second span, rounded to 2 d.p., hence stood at 7.53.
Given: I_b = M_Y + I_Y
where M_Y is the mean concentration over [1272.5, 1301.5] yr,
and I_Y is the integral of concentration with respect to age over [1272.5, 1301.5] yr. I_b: 392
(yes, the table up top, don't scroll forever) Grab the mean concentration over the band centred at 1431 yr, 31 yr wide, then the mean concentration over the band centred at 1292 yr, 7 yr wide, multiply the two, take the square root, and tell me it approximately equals 13.3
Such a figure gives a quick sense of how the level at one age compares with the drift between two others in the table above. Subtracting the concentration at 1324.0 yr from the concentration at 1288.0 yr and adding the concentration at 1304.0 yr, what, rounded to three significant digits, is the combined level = 12.5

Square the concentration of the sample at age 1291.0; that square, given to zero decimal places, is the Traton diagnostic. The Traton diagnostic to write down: 175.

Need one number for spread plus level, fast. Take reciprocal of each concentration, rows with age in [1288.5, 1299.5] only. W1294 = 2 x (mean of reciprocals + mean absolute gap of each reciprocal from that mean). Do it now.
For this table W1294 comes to 0.157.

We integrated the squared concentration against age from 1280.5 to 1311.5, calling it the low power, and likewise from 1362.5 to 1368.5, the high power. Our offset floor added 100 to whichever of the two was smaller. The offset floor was 1272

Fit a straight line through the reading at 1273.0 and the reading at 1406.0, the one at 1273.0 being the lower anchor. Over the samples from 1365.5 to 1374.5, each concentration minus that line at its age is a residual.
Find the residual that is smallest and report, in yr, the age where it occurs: 1371.0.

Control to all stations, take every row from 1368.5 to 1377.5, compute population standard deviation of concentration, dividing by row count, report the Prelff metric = 0.32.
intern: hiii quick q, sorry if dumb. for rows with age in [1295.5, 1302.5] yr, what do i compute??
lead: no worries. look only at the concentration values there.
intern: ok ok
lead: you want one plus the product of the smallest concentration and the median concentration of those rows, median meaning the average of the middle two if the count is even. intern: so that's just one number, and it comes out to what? 169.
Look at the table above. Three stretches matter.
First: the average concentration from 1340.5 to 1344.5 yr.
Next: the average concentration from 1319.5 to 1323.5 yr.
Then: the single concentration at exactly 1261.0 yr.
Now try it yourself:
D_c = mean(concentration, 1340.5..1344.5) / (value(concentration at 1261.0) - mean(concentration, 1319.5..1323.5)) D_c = -25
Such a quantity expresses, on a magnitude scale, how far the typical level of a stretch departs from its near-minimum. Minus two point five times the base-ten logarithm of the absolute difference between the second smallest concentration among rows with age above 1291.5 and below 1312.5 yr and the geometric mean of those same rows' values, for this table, 0.46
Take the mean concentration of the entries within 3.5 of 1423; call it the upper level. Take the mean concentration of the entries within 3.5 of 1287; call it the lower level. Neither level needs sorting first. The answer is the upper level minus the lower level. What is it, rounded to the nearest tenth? 1.0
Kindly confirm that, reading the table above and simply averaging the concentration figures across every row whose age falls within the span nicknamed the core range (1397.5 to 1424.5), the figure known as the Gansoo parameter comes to 13.8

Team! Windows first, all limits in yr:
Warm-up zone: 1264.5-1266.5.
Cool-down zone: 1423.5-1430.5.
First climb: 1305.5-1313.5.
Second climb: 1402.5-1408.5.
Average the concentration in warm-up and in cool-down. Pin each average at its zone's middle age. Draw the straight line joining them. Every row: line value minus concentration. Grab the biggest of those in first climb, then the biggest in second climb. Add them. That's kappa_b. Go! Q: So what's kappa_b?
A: 0.5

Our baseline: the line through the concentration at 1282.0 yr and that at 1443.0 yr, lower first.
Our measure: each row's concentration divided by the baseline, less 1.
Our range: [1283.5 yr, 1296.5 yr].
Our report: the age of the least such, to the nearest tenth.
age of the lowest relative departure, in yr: 1294.0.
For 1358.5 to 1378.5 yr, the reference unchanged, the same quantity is 1360.0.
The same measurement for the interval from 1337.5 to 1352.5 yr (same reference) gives 1348.0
